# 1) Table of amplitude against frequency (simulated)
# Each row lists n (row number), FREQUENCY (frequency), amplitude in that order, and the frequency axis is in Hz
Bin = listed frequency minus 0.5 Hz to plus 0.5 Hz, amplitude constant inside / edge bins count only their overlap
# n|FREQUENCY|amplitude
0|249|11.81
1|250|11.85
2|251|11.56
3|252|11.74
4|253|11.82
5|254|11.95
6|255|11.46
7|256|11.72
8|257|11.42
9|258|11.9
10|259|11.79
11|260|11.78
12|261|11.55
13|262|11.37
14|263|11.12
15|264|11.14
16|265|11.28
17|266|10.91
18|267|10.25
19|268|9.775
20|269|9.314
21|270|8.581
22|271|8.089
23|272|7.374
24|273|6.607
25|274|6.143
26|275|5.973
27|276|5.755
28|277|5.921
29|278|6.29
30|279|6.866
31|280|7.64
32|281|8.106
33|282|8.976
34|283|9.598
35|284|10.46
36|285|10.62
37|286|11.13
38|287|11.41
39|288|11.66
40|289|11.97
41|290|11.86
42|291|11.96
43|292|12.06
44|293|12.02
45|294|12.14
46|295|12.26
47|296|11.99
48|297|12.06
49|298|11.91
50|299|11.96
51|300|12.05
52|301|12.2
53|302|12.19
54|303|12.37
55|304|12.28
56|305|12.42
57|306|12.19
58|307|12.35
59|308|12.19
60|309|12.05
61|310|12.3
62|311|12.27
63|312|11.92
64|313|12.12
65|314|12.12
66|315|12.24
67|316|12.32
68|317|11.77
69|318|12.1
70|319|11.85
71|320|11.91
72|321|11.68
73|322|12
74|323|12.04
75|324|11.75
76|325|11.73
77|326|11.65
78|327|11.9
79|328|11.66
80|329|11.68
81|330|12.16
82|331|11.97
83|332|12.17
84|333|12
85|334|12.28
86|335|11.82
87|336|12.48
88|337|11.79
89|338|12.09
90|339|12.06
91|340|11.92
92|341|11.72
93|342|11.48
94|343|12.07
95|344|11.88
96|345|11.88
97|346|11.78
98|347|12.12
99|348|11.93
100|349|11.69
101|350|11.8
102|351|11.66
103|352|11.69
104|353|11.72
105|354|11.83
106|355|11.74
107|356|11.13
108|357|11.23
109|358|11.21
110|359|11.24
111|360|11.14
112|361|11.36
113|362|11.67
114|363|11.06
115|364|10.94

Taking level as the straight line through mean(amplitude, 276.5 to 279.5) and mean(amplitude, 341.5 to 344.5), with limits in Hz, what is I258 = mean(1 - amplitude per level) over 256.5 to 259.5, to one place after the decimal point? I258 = -1.5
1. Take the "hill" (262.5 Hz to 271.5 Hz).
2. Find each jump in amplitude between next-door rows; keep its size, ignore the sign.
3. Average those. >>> 0.4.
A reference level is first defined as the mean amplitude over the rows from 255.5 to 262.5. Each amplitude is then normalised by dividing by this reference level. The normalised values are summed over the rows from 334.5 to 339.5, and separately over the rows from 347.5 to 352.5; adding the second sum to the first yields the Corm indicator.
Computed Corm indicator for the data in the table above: 10.2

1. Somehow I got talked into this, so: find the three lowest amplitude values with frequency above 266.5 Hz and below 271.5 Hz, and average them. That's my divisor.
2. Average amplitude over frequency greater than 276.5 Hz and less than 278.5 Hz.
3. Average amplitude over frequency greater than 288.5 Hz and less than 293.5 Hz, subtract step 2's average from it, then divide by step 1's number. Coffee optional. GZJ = 0.678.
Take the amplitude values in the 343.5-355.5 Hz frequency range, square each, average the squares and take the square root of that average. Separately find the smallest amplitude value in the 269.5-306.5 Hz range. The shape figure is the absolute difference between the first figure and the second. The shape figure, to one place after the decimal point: 6.1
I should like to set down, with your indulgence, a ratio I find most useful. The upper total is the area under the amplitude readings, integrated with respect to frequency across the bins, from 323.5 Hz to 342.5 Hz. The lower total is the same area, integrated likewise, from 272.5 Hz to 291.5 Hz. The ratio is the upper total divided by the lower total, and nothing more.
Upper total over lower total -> 1.34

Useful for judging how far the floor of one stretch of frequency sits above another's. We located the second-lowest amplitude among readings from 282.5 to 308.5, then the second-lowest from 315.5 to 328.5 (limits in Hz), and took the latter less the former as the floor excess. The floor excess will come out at 1.2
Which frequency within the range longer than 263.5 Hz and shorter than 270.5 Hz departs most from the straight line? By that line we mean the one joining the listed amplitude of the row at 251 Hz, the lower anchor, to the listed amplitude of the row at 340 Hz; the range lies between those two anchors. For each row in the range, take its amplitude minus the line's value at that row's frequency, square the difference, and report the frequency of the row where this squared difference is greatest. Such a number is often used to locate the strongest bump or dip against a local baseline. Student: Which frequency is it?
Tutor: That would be 270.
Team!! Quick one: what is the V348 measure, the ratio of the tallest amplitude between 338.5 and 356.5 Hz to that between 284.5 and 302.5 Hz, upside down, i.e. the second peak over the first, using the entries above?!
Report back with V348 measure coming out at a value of 1.01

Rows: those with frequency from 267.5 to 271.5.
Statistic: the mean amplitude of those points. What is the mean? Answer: 8.9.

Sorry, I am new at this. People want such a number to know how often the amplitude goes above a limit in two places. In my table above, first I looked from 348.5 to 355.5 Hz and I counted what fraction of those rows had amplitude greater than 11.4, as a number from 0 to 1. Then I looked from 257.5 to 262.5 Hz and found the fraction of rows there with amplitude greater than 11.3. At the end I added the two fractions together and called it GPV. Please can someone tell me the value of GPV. 2.00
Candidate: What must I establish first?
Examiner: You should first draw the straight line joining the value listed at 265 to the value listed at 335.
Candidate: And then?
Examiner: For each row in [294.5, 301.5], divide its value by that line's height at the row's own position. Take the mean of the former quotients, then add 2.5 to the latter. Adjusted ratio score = 3.55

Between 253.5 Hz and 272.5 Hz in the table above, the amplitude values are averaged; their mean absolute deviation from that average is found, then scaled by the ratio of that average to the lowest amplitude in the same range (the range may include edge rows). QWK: 1.6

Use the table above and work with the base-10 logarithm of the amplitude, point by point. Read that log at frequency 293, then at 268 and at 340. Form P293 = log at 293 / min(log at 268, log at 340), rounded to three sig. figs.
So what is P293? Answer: 1.09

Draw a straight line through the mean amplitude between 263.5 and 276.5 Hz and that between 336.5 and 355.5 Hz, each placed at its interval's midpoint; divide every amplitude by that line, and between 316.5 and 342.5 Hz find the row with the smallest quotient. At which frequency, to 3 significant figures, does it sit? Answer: 342 Hz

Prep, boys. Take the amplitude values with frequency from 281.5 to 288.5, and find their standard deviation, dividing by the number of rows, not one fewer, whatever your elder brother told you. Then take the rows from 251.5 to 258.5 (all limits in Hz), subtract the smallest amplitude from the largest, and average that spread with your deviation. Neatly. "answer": 0.72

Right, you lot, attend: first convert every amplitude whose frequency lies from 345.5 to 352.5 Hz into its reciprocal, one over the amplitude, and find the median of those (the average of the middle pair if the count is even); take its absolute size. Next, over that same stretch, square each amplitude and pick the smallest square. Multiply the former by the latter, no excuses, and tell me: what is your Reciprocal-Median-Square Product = 11.5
